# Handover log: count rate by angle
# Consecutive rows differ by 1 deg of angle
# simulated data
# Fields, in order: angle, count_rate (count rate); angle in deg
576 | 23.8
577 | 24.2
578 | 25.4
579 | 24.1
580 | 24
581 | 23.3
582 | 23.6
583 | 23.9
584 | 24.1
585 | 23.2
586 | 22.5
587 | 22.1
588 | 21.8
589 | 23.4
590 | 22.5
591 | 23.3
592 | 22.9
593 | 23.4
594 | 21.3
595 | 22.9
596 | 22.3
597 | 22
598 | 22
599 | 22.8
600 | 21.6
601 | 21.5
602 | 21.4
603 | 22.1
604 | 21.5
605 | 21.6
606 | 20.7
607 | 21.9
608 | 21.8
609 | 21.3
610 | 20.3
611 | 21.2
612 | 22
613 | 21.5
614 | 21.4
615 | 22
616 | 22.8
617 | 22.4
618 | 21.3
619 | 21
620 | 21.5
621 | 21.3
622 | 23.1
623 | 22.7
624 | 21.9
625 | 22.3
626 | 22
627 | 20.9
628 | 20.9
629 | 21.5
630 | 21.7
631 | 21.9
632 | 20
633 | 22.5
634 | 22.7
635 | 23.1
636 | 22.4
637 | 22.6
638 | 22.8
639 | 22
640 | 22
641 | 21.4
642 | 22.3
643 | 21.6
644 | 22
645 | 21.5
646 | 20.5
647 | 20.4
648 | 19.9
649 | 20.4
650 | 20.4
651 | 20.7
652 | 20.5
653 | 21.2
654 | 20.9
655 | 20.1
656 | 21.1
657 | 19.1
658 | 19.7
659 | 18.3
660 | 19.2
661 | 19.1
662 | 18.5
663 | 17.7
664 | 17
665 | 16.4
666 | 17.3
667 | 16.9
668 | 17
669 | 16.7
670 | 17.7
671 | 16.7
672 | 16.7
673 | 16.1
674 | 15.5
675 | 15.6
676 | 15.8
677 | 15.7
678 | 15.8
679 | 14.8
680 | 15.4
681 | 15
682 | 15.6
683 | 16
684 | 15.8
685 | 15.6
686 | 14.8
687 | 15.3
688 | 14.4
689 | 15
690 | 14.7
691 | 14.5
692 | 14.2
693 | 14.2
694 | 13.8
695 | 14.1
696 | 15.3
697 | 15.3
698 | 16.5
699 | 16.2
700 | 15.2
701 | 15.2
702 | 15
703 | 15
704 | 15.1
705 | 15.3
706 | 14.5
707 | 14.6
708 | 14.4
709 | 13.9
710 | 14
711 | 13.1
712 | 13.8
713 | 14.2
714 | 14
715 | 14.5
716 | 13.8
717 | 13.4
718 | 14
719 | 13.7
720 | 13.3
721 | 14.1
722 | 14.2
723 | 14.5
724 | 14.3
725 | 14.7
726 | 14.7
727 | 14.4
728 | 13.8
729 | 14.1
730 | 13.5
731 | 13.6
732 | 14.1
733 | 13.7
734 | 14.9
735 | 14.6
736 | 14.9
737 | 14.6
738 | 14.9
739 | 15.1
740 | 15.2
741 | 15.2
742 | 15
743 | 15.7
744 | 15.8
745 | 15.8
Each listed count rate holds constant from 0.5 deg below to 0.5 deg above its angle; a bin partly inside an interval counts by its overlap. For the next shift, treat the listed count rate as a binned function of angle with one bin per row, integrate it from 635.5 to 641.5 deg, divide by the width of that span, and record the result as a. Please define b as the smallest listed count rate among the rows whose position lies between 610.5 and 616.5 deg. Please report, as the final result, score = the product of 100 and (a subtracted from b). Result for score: -100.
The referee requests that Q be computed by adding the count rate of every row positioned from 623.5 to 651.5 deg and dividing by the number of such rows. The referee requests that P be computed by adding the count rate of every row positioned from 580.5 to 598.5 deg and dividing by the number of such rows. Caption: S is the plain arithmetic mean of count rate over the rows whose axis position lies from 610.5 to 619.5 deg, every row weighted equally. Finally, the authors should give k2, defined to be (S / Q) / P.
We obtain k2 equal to 0.044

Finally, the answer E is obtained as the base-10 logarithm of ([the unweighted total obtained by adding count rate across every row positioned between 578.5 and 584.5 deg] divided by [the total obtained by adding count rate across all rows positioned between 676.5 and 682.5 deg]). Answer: 0.190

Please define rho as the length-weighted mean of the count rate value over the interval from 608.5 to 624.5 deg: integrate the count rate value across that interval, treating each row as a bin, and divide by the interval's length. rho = 22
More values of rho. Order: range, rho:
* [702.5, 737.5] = 14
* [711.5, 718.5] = 14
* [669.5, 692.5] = 16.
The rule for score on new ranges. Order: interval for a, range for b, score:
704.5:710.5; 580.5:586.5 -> 805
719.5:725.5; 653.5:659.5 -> 412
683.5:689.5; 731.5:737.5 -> -145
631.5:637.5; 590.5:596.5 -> -92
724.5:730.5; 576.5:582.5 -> 910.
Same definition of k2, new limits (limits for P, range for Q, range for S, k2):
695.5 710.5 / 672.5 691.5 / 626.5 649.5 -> 0.094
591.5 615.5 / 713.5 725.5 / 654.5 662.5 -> 0.063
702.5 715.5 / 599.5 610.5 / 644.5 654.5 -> 0.067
